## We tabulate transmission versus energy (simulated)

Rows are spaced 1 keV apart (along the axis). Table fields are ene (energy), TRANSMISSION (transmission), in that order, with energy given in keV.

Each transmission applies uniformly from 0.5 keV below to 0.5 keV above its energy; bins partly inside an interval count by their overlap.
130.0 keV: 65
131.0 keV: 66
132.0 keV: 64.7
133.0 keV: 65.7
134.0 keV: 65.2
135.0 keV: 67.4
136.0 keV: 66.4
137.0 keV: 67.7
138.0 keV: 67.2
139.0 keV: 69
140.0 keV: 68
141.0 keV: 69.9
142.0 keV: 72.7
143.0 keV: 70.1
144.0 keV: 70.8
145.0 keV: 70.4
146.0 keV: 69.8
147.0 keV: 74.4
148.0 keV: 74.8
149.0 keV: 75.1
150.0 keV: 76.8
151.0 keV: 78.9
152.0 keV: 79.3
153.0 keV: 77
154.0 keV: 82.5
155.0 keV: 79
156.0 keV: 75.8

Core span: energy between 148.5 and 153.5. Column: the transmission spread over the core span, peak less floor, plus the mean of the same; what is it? 82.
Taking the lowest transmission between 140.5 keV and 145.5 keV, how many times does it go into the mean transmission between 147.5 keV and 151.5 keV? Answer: 1.09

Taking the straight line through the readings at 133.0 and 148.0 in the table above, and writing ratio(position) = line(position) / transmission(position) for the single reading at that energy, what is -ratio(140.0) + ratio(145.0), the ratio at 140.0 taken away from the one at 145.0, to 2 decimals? 0.01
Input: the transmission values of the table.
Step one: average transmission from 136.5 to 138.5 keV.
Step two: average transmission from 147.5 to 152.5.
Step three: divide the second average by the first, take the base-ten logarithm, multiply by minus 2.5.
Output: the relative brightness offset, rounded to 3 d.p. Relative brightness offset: -0.143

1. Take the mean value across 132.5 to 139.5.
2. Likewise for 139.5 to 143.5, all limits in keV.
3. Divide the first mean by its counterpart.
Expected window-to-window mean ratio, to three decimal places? 0.954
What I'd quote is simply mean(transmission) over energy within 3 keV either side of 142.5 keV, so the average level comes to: 70.3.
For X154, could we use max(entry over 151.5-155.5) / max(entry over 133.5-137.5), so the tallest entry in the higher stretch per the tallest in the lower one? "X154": 1.22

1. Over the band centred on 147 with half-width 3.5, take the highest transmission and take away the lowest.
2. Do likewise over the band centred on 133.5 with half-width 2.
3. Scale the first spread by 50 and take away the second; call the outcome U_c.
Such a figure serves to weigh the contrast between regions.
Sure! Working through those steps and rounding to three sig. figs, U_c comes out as 347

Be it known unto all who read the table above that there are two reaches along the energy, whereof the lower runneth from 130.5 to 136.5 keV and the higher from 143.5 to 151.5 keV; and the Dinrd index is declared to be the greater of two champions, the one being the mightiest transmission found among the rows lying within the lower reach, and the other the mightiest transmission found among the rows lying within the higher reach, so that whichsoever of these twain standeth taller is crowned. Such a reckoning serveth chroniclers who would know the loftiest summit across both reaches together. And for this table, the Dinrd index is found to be 78.9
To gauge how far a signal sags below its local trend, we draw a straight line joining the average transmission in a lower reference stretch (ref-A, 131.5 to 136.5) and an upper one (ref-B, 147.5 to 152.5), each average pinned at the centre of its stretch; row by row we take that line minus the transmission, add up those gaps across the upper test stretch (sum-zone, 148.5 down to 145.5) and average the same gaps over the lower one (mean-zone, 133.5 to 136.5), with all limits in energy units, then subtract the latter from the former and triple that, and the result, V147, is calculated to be 16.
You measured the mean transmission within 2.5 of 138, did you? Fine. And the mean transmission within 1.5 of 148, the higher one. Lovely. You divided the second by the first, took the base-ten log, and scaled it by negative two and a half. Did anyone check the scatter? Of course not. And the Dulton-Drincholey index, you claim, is -0.11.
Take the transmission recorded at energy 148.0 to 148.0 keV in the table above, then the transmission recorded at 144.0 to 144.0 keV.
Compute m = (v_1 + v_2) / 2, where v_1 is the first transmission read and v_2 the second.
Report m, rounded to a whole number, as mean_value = 73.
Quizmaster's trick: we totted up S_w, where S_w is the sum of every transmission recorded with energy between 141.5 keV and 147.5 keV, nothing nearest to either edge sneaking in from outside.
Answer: 428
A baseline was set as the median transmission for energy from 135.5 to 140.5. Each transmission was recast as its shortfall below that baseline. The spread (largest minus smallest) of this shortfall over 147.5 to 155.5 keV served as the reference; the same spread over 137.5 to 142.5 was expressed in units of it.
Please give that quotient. 0.71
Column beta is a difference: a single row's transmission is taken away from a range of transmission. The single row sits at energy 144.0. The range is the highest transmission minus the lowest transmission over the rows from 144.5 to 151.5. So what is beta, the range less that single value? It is -61.7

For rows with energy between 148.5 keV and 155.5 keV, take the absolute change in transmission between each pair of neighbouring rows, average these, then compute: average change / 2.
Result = 1.29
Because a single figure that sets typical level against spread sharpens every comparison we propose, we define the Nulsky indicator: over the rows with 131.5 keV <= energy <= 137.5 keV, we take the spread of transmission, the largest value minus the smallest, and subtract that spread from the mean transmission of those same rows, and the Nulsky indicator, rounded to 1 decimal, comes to 63.2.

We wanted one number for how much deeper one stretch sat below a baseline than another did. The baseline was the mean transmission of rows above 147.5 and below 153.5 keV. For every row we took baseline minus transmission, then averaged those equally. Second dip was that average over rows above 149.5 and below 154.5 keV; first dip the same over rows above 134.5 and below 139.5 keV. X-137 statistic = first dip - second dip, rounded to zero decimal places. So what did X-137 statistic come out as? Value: 11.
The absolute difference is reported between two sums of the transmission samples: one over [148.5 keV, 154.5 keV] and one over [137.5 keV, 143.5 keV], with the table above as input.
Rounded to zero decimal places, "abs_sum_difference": 53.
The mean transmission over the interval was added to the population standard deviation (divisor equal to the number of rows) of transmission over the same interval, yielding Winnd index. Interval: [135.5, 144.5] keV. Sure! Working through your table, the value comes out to 71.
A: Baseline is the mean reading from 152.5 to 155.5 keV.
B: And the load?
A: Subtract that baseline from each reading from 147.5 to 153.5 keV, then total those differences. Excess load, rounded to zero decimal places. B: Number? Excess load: -15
